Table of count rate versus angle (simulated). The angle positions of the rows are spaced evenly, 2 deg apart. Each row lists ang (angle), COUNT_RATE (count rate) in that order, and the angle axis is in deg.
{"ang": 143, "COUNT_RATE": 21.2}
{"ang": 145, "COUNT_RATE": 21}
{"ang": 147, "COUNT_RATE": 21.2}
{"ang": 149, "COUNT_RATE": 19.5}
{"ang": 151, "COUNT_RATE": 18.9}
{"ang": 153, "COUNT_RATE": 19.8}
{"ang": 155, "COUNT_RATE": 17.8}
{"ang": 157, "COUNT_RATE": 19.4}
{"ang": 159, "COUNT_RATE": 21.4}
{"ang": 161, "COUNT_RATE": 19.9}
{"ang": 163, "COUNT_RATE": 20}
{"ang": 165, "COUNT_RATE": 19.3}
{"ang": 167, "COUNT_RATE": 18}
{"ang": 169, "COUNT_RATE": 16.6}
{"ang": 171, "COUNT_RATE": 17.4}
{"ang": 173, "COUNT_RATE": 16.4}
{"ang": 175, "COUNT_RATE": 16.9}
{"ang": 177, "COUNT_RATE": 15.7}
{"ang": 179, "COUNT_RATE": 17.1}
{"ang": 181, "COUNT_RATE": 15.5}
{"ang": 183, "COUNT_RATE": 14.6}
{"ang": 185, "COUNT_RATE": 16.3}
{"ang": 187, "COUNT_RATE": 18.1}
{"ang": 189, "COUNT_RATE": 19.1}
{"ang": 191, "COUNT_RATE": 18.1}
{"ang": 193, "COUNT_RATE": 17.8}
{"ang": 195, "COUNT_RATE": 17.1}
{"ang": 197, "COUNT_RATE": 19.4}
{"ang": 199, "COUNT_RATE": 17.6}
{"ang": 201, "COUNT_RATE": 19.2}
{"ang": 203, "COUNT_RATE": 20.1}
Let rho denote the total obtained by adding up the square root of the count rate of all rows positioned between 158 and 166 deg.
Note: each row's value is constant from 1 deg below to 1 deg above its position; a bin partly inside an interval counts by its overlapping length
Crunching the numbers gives 18.0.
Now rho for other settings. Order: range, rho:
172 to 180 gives 16.3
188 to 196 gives 17.0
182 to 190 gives 16.5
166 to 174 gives 16.5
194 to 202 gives 17.1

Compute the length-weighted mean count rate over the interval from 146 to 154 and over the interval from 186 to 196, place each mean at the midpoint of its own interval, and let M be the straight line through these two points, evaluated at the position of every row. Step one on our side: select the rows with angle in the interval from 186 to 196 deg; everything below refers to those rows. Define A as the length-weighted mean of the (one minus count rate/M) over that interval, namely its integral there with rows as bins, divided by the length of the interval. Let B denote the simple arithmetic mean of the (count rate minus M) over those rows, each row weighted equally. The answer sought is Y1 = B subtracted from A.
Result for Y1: 0.0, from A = 0.000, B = 0.0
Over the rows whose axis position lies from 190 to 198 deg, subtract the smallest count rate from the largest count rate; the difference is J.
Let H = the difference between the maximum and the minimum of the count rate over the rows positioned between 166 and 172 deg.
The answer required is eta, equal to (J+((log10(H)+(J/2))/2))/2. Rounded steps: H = 1.4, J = 2.3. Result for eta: 1.5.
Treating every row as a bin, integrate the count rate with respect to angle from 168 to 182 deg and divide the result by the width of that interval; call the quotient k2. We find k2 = 17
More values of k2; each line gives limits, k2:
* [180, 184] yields 15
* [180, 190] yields 17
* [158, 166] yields 20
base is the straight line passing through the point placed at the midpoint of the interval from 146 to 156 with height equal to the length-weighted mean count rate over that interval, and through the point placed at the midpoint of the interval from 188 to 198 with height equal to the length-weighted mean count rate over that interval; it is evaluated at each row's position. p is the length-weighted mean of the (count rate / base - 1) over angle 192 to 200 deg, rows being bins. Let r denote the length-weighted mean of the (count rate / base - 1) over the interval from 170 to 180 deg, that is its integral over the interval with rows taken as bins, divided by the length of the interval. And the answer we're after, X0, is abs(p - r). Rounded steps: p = -0.013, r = -0.11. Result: 0.10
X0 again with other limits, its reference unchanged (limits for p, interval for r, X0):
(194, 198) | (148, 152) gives 0.02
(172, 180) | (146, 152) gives 0.14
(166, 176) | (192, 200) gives 0.08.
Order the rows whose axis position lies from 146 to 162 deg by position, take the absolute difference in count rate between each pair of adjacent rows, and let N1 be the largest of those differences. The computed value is 2.0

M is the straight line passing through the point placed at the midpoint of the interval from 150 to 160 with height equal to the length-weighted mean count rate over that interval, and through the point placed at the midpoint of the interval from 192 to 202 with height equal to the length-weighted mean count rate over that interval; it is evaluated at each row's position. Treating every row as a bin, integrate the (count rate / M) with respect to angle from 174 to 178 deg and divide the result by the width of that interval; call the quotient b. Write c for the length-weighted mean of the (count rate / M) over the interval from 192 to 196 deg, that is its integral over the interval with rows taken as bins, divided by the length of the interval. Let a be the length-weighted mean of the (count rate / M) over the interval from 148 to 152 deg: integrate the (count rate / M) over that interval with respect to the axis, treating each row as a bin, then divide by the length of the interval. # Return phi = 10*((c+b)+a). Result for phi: 28.0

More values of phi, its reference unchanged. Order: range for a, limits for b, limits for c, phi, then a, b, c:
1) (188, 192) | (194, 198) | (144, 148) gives 30.8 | 1.01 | 1.00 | 1.07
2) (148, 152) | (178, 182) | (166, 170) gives 27.6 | 0.98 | 0.87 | 0.91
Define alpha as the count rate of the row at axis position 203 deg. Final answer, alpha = 20.1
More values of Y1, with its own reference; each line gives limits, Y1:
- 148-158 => 0.7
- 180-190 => 1.7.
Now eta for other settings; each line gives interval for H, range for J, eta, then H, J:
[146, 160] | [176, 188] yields 2.3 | 3.6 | 3.5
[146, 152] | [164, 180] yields 2.3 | 2.3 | 3.6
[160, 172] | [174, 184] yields 1.7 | 3.4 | 2.5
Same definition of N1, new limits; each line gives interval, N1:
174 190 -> 1.8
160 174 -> 1.4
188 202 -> 2.3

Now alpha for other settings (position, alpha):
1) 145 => 21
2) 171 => 17.4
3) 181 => 15.5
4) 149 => 19.5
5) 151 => 18.9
